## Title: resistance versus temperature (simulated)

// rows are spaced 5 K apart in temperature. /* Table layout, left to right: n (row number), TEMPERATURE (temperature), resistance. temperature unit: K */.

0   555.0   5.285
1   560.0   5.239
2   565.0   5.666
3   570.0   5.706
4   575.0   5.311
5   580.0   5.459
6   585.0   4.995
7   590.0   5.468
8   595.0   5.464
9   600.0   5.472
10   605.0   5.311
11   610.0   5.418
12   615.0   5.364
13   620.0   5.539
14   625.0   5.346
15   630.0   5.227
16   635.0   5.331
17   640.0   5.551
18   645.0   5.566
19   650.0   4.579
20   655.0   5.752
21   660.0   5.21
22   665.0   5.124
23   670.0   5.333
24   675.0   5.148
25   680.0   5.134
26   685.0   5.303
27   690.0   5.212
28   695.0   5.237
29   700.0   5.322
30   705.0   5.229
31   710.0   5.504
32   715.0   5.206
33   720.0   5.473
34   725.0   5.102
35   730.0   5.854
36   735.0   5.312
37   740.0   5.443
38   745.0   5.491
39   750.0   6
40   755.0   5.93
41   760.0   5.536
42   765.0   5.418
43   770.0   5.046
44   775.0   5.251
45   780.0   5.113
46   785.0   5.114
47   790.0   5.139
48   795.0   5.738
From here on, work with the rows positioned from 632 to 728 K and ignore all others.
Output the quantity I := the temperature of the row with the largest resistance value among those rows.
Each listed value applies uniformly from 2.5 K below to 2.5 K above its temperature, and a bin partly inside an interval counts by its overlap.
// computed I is 655.0 K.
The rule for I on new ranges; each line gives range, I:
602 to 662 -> 655.0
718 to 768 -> 750.0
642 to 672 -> 655.0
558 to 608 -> 570.0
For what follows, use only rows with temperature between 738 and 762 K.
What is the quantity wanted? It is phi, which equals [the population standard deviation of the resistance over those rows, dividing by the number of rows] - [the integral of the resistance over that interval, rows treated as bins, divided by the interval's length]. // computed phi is -5.45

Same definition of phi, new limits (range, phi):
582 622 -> -5.22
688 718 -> -5.18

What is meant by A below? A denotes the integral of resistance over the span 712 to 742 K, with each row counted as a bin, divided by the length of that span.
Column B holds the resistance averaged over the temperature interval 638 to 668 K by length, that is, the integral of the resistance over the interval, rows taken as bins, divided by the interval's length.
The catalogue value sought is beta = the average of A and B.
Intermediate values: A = 5.40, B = 5.29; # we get 5.35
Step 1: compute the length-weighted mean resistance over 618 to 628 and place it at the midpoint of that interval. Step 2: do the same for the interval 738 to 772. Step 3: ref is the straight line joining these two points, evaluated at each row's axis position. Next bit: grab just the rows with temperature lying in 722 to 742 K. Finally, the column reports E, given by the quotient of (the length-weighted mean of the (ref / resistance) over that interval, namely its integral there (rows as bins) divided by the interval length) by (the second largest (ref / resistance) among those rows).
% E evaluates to 0.980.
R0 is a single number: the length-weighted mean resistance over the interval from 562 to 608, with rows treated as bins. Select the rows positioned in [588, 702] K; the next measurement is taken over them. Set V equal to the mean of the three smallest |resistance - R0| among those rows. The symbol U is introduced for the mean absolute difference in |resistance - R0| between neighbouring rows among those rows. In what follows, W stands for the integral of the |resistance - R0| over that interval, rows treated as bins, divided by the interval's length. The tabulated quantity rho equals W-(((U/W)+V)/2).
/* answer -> -0.20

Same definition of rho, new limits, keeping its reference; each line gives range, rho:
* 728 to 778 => -0.27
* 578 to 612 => -0.69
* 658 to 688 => -0.16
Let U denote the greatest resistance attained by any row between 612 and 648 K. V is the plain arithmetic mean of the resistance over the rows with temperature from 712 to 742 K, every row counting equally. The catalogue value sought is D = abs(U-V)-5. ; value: -4.83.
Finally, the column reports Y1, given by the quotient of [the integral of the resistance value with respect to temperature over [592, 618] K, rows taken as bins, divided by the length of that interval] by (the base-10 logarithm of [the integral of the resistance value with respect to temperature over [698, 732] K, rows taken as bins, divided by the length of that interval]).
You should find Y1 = 7.40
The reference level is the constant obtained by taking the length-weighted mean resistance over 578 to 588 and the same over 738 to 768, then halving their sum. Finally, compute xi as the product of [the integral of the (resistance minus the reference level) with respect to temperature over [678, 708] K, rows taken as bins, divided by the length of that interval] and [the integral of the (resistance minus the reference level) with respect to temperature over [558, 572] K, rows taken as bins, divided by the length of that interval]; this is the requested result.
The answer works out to -0.021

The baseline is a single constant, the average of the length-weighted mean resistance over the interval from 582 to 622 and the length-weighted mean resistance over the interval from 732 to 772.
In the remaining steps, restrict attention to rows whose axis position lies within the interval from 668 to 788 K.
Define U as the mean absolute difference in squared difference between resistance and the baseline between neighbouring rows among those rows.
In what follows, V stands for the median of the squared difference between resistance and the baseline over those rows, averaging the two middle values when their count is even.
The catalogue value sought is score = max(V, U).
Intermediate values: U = 0.075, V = 0.049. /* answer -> 0.075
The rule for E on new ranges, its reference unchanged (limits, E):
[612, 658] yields 0.980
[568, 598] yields 0.987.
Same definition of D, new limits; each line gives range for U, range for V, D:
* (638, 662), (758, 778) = -4.56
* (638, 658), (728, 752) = -4.87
